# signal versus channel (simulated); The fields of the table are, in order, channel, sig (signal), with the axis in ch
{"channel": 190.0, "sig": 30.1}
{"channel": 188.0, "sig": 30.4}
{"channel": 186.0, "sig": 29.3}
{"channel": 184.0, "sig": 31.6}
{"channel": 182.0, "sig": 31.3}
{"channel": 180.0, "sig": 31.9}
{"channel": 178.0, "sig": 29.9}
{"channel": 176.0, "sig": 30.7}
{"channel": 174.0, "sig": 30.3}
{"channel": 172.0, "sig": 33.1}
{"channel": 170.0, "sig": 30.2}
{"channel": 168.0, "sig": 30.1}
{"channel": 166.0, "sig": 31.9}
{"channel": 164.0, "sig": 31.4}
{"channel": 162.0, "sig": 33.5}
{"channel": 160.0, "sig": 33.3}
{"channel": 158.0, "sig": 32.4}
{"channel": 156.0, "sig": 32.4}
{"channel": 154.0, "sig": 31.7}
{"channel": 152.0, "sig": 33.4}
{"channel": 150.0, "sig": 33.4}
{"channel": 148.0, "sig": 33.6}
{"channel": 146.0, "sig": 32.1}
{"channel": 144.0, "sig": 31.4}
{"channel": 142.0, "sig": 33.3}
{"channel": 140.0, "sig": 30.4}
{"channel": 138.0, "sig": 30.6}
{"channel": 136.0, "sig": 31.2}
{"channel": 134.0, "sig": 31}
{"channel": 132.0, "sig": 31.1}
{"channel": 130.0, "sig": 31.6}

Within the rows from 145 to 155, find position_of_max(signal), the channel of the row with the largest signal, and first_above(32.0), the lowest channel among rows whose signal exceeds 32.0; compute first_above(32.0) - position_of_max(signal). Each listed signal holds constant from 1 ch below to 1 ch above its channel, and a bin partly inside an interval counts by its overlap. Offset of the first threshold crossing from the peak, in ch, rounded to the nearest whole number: -2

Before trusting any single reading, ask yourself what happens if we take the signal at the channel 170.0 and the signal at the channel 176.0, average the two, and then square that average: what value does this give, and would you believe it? 927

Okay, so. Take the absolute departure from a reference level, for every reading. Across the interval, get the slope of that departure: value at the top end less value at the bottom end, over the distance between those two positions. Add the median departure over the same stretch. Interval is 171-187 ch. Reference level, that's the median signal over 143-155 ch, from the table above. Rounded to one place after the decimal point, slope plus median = 2.0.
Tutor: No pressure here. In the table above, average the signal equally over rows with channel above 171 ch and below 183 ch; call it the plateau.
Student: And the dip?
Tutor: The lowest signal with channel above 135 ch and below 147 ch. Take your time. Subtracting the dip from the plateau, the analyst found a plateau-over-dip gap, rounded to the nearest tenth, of 0.8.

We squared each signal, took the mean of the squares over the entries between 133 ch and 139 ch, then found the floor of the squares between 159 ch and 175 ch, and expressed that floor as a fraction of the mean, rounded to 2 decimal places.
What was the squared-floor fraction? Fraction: 0.95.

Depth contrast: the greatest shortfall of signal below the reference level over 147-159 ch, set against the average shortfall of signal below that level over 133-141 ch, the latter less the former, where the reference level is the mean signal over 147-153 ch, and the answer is 0.9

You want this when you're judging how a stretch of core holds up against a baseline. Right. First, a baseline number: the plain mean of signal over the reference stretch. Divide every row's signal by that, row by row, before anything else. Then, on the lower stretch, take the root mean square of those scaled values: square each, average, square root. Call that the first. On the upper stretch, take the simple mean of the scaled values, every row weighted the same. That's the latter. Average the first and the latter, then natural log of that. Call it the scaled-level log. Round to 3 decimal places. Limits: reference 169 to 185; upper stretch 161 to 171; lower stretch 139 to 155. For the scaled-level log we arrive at 0.025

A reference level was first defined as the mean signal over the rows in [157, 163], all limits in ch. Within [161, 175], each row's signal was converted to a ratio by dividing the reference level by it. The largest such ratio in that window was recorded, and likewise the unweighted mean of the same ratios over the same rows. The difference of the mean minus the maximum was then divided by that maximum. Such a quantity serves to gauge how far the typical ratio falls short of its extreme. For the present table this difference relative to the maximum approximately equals -0.043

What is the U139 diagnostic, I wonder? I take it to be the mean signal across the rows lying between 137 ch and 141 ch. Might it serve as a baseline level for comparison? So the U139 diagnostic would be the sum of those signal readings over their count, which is 30.5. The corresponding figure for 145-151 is 33.0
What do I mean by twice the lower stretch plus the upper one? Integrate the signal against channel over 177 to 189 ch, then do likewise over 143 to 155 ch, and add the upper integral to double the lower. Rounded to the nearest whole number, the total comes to 1151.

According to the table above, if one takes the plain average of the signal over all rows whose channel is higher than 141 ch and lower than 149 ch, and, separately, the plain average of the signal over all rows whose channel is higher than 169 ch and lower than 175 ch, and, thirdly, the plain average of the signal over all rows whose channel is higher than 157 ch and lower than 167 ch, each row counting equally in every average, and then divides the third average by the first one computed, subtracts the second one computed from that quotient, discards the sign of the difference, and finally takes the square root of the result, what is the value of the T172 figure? 5.50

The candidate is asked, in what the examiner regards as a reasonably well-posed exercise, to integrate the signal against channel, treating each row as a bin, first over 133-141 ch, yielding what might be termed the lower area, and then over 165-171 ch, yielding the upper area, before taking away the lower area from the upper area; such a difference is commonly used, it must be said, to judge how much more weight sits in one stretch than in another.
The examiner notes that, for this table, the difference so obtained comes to -62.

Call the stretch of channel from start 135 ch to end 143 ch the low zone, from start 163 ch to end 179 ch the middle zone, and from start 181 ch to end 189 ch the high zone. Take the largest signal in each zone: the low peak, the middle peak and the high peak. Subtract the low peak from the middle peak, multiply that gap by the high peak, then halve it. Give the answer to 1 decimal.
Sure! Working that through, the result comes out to -3.2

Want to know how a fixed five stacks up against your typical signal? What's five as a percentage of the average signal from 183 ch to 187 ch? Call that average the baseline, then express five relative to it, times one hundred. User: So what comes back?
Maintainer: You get 16.4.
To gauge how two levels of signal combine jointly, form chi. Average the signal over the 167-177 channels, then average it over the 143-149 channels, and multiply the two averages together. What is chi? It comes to 999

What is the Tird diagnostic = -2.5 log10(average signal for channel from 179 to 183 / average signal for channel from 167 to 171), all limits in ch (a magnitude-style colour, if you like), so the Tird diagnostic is -0.051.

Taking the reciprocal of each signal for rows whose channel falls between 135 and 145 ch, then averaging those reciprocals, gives 0.0319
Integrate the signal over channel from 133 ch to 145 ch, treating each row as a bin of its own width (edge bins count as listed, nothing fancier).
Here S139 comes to 376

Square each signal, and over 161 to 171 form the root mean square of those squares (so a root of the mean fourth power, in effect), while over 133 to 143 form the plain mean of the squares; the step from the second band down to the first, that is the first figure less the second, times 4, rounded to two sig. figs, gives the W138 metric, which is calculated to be 45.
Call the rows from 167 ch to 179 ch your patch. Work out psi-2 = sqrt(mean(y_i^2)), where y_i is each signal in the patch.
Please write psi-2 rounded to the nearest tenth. 30.7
